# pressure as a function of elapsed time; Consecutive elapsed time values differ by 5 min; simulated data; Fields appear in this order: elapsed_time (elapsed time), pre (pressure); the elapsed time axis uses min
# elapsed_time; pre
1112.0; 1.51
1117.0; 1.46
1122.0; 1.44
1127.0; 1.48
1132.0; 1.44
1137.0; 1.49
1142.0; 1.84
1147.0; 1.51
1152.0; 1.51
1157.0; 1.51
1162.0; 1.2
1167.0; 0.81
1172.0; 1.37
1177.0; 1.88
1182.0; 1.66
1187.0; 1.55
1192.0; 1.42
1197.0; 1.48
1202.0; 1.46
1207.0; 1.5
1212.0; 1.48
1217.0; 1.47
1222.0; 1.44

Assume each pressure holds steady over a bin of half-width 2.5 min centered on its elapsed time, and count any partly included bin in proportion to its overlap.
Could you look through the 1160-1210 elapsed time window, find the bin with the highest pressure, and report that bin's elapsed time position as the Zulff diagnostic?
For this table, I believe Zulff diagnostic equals 1177.0 min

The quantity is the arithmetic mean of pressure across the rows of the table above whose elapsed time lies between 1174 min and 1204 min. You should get 1.57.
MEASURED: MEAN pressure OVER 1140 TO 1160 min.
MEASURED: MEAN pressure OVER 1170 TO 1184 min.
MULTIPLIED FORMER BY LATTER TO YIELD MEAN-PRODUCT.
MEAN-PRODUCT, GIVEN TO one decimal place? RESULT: 2.6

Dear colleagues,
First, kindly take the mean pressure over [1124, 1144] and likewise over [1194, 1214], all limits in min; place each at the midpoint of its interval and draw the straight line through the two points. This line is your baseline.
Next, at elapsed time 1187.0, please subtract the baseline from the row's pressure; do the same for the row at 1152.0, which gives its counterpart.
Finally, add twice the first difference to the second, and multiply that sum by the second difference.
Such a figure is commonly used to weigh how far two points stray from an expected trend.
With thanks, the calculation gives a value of -0.002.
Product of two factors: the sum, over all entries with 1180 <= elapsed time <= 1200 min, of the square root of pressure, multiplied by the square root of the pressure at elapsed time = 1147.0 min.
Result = 6.07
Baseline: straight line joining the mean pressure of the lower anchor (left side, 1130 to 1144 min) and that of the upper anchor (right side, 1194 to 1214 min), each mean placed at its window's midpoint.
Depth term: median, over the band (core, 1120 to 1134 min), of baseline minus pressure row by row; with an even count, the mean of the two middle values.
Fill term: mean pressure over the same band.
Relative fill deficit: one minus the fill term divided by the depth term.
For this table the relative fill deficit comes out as -8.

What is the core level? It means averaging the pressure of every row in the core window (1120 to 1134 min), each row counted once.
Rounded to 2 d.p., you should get 1.45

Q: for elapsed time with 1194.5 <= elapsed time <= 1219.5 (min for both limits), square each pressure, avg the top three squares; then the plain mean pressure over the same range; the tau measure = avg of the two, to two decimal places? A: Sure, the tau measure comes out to 1.84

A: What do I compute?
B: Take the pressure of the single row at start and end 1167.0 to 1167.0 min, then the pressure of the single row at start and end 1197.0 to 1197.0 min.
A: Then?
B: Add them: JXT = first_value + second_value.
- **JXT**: 2.29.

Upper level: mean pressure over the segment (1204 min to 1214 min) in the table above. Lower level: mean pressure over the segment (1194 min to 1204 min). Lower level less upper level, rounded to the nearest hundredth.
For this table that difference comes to -0.02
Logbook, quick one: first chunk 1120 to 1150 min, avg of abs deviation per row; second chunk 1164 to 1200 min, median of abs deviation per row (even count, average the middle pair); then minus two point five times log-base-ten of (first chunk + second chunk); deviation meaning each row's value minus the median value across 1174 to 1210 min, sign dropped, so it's 1.68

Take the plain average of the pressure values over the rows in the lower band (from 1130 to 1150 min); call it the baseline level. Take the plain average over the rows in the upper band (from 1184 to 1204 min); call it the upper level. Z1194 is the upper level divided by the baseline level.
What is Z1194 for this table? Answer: 0.94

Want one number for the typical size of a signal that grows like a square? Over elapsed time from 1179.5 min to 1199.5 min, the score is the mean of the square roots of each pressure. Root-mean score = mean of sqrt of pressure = 1.24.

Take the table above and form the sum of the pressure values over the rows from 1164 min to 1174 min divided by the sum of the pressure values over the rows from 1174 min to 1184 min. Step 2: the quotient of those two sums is 0.62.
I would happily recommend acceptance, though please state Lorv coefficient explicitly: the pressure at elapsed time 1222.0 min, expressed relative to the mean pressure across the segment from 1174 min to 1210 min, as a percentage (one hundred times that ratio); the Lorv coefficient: 92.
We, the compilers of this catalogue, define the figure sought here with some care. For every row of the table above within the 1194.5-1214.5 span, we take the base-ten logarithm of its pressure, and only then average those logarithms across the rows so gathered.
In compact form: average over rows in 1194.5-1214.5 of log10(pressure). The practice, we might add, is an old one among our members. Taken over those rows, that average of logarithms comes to 0.170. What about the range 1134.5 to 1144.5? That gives 0.219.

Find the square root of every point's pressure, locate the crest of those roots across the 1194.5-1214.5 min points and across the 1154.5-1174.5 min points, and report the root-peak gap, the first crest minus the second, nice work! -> 0.00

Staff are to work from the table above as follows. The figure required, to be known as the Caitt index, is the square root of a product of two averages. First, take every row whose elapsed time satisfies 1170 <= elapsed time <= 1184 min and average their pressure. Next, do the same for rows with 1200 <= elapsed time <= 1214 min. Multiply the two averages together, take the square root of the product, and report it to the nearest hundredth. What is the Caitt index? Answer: 1.56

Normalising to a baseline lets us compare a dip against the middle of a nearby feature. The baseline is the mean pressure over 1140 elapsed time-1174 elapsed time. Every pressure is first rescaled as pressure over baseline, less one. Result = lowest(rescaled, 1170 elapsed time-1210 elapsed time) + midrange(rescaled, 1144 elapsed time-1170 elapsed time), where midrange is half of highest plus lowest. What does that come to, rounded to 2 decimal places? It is -0.18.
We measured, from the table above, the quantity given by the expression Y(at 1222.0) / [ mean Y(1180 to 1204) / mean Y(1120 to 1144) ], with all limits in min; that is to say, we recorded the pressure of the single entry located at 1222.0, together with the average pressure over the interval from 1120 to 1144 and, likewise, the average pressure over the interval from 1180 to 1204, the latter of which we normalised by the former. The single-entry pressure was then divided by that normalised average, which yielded 1.46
